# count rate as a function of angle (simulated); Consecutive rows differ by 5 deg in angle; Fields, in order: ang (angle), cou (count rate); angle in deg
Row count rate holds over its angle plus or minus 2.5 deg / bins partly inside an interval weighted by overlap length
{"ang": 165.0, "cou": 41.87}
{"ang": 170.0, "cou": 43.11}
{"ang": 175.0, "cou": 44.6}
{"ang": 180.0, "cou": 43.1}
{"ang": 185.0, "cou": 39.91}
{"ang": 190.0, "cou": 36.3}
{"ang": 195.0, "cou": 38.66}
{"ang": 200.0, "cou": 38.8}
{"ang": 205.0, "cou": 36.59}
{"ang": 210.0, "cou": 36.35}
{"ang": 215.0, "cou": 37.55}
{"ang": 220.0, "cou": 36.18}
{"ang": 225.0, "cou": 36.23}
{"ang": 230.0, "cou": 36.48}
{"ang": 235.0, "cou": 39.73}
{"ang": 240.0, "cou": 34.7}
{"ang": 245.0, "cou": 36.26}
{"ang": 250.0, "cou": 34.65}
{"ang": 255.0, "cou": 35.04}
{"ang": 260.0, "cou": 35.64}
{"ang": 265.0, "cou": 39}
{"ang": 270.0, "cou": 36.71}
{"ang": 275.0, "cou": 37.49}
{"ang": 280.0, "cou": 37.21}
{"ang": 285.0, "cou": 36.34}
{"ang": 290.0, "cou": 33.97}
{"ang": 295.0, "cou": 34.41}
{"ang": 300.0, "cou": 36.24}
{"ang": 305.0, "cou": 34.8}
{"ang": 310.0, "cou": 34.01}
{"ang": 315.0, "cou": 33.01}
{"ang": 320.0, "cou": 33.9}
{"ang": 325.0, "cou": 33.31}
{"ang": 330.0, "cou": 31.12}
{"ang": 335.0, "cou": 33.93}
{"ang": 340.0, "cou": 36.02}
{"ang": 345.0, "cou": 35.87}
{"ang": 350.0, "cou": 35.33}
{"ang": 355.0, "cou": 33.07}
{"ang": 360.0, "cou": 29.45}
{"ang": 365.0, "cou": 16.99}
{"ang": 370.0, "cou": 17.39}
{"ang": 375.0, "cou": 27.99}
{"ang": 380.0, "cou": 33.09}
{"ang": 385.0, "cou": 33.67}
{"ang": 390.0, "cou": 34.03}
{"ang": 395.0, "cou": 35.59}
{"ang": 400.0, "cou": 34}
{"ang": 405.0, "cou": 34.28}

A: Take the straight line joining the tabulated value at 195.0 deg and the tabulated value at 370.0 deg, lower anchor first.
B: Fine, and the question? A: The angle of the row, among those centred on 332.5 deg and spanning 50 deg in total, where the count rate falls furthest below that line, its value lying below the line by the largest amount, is 330.0 deg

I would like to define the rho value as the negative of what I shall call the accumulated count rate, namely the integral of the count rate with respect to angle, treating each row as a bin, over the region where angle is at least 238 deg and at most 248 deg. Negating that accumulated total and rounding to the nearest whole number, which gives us -355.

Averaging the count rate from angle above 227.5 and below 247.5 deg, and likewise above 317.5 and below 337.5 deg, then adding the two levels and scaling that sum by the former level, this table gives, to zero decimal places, 2570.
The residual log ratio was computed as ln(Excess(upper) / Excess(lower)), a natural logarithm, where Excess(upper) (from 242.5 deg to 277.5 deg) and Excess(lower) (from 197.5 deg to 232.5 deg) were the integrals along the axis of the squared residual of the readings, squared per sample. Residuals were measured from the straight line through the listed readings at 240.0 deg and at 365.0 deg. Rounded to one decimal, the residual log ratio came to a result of 2.2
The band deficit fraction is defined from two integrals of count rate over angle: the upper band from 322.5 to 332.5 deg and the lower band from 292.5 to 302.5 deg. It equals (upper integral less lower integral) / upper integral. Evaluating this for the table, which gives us -0.10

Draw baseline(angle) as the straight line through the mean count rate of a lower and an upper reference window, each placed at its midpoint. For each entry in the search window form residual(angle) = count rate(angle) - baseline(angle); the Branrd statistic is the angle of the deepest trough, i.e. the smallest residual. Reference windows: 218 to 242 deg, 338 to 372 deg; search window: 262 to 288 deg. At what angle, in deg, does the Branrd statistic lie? 270.0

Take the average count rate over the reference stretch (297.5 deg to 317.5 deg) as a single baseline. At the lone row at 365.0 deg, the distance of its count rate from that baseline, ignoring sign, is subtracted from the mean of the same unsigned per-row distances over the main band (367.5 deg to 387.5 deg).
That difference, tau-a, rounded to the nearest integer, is -11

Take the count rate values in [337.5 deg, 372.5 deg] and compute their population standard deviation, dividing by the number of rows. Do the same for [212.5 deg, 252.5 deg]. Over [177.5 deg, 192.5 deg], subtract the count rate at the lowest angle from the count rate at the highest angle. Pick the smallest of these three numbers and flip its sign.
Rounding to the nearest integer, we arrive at 7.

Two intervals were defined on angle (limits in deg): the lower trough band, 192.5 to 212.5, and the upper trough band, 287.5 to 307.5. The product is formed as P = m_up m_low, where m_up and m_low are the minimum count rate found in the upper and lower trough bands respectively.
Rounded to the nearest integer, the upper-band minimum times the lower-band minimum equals 1235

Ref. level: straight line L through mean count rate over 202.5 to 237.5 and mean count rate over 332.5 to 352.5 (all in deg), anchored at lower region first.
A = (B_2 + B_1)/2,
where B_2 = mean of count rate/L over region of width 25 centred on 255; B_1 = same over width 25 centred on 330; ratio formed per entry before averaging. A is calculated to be 0.969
